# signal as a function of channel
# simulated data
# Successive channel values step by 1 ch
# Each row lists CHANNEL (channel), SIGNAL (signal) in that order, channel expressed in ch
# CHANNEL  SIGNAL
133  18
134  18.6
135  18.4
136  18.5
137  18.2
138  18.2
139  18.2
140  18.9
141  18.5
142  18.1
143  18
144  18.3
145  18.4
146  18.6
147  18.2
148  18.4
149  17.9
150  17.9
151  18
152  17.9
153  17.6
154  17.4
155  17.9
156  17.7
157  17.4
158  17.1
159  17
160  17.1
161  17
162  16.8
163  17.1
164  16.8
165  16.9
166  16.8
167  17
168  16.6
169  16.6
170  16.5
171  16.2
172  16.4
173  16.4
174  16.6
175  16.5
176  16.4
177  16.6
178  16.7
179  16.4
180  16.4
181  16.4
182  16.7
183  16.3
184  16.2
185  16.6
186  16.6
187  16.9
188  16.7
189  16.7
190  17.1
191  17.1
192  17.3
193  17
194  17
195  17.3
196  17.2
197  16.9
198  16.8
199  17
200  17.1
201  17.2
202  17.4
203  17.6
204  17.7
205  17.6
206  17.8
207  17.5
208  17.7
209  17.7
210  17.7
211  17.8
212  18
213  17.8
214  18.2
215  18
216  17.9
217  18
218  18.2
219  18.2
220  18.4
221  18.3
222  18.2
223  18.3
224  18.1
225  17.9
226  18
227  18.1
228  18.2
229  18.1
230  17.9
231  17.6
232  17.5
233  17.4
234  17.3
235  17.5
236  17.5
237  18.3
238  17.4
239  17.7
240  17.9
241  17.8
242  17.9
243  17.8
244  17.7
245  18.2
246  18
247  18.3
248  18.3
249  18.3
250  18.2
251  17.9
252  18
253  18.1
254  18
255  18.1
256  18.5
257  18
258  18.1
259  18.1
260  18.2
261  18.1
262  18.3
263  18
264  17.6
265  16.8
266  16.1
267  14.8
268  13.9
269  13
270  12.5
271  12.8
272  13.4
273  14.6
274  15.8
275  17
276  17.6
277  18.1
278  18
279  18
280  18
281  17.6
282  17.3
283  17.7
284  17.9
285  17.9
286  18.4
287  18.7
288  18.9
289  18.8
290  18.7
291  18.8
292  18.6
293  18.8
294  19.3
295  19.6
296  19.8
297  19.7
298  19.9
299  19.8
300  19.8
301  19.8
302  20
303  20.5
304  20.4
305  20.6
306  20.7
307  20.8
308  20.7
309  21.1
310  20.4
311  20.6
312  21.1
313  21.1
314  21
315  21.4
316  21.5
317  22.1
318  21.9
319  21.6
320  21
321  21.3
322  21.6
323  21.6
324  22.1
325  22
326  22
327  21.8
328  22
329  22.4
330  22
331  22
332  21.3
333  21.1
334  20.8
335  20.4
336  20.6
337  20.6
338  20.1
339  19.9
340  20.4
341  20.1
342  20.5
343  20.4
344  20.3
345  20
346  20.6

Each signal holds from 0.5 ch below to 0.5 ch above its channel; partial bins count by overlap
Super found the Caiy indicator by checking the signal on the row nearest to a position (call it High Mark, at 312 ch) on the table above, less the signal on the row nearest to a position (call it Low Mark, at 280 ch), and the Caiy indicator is 3.1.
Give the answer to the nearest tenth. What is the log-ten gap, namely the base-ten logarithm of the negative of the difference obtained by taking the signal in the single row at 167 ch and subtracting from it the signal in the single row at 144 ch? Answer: 0.1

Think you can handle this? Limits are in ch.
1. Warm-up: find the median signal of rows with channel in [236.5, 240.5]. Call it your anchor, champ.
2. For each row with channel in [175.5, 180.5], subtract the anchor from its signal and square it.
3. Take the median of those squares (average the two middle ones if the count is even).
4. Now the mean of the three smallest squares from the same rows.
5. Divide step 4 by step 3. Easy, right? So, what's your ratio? 0.78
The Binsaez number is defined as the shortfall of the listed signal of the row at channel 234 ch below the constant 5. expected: -12.3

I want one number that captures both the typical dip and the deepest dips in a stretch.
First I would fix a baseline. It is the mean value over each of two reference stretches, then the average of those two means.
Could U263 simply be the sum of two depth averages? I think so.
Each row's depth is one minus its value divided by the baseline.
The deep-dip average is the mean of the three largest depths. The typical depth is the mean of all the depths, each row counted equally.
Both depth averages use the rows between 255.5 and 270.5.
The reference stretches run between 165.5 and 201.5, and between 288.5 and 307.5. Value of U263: 0.36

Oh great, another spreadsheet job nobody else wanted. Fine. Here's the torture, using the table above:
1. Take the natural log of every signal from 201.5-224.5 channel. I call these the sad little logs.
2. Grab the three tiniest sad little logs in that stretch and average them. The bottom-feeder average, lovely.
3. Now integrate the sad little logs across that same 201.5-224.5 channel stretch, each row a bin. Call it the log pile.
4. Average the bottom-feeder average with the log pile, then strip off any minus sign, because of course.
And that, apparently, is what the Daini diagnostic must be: 34.6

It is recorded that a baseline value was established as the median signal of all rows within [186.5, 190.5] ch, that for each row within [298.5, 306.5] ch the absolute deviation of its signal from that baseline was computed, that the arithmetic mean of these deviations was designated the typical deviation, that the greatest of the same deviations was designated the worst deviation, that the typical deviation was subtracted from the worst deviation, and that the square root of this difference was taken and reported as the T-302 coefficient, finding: 0.71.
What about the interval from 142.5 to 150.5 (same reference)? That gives 0.62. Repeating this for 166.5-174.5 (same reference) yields 0.54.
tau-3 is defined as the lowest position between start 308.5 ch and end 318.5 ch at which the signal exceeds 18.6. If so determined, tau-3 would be 309 ch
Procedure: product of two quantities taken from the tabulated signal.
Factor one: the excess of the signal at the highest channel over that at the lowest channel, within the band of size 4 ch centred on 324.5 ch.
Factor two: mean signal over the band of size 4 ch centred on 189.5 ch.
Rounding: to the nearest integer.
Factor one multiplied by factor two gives 7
